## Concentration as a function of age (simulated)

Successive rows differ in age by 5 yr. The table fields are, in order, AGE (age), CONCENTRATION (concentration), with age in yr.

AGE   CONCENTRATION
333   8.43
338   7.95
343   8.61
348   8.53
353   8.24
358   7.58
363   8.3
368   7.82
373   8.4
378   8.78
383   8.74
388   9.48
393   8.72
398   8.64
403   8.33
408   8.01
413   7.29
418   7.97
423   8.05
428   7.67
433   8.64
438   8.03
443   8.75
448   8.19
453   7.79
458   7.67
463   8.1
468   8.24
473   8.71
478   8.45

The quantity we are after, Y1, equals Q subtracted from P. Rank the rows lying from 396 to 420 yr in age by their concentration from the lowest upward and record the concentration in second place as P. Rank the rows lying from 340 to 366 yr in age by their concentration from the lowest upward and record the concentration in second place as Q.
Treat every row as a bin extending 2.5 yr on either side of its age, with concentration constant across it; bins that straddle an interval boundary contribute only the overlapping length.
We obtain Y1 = -0.3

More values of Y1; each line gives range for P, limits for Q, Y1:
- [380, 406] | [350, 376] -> 0.8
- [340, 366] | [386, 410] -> -0.1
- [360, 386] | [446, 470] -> 0.5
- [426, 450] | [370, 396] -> -0.7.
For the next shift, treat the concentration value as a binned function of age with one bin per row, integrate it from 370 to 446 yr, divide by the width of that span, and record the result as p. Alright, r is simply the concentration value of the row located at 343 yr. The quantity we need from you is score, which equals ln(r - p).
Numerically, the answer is -1.4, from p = 8.36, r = 8.61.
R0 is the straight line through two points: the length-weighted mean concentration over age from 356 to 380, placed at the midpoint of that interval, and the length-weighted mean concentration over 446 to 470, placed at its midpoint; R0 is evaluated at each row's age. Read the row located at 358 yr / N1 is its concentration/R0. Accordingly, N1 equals 0.92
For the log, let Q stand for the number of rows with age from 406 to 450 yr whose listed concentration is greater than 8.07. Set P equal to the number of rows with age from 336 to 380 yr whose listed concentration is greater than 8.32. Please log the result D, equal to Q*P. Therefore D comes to 12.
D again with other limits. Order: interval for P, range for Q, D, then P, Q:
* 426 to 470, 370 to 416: 14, 2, 7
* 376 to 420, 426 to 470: 30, 6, 5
